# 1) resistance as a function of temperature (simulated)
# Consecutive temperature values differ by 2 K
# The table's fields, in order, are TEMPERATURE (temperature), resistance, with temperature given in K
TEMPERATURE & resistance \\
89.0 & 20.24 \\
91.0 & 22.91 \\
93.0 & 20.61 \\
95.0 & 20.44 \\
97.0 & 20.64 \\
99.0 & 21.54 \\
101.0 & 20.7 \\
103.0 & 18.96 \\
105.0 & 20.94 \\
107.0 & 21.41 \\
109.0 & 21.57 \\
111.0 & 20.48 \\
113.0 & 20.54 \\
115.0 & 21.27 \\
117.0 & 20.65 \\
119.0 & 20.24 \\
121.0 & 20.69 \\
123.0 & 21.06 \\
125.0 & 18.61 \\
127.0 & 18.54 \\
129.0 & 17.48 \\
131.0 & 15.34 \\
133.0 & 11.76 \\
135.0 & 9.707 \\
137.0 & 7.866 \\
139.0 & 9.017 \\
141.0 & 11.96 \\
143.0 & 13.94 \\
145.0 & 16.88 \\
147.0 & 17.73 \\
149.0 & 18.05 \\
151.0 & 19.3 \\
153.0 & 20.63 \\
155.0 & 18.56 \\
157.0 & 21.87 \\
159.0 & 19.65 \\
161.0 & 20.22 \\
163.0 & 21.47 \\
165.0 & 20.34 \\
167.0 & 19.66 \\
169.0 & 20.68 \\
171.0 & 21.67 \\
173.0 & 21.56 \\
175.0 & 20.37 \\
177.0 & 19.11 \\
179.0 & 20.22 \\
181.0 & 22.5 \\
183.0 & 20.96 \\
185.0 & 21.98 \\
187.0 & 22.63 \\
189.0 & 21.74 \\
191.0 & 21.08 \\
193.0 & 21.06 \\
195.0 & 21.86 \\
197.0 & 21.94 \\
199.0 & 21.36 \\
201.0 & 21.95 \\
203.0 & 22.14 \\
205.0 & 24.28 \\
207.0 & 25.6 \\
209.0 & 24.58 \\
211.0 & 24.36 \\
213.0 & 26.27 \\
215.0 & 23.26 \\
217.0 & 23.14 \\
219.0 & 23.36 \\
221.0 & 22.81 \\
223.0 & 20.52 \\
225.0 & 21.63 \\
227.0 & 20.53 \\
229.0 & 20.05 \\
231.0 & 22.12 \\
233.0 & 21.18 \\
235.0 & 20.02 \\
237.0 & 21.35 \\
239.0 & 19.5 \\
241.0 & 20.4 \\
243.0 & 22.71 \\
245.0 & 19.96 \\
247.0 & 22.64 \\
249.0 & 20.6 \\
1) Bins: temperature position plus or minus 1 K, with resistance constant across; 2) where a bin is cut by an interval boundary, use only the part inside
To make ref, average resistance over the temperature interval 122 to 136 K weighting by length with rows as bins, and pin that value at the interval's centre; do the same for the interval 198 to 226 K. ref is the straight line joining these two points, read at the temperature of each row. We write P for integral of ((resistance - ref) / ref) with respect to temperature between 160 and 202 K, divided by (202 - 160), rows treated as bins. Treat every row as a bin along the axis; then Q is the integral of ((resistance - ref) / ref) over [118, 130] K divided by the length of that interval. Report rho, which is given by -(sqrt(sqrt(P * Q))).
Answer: -0.29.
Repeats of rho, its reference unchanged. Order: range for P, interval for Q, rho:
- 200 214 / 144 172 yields -0.25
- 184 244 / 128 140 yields -0.34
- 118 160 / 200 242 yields -0.18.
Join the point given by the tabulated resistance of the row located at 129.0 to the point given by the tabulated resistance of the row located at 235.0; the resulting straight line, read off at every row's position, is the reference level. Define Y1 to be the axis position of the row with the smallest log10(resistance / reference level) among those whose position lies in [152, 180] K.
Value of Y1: 155.0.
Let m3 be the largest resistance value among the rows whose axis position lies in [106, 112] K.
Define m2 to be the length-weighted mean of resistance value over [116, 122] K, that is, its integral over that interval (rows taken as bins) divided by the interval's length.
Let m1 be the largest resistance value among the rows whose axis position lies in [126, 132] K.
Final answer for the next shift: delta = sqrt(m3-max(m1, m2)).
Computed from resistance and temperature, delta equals 1.02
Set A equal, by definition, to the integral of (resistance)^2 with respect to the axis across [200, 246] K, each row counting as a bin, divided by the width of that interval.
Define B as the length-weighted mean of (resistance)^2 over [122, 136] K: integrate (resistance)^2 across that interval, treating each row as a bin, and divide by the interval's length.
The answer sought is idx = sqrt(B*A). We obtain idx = 368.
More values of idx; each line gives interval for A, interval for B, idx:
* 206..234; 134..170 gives 404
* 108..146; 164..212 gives 379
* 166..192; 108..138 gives 385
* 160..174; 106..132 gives 414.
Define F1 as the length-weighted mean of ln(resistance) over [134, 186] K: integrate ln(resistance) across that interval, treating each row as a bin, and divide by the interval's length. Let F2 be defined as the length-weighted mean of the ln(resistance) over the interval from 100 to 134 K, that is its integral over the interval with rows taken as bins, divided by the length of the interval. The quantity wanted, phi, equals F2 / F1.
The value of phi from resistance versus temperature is 1.03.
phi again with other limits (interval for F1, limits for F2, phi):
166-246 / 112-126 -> 0.98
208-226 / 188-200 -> 0.97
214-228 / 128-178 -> 0.91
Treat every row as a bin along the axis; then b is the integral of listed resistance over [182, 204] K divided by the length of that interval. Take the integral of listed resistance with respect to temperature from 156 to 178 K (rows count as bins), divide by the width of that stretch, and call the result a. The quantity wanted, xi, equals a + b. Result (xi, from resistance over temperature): 42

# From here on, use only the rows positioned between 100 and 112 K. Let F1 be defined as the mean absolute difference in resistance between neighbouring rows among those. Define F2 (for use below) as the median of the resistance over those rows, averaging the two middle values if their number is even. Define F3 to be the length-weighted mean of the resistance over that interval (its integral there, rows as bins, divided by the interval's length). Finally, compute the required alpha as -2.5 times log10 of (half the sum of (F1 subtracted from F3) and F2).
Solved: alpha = -3.264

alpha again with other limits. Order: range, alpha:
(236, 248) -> -3.249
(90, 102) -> -3.277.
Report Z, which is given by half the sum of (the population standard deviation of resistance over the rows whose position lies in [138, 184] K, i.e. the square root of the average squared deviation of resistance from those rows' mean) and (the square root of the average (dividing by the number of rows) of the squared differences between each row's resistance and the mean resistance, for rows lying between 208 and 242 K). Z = 2.5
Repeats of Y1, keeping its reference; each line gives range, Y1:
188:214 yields 193.0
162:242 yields 239.0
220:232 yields 229.0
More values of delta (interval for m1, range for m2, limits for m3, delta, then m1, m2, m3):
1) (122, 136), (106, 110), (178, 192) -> 1.07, 21.06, 21.5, 22.63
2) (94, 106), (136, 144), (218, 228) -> 1.35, 21.54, 10.7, 23.36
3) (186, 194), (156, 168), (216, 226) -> 0.85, 22.63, 20.5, 23.36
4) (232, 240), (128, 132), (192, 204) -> 0.89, 21.35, 16.4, 22.14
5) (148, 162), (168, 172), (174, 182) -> 0.79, 21.87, 21.2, 22.5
